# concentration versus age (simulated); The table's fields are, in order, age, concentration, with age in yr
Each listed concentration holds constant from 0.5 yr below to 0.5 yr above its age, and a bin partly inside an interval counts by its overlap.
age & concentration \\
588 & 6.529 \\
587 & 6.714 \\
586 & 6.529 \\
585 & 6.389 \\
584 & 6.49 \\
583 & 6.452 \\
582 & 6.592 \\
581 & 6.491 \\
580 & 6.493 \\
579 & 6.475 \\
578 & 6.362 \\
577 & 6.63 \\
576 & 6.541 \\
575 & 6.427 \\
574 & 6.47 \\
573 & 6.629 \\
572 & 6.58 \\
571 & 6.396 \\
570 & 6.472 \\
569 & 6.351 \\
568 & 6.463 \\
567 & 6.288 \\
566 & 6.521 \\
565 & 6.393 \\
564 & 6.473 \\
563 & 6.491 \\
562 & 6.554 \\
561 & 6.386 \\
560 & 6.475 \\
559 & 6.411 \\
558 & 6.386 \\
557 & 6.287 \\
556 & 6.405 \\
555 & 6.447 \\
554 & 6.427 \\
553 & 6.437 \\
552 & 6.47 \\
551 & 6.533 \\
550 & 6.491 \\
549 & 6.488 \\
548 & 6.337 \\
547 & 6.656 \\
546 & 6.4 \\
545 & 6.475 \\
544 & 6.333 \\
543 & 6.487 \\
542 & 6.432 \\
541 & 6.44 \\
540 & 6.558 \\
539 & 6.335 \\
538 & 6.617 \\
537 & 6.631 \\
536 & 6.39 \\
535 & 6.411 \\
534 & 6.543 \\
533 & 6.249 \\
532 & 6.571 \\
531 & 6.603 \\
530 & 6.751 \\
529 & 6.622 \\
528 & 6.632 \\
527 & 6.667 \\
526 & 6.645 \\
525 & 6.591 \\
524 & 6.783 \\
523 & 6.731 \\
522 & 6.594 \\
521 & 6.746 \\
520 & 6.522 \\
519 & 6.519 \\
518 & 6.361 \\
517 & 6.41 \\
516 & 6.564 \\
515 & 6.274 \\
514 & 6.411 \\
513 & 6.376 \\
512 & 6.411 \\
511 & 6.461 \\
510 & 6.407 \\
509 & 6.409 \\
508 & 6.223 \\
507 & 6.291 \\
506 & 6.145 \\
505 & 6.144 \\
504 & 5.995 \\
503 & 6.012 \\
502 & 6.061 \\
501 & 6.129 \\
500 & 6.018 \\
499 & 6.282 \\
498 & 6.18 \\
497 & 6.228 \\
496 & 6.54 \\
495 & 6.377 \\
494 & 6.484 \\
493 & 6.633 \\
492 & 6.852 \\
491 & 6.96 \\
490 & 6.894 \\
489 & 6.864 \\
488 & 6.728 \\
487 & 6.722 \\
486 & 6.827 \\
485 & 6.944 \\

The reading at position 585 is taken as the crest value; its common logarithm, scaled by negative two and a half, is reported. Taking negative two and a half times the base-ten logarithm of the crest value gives -2.014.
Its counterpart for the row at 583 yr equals -2.024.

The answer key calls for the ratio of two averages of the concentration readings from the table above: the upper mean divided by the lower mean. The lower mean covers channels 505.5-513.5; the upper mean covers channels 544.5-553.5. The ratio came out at 1.02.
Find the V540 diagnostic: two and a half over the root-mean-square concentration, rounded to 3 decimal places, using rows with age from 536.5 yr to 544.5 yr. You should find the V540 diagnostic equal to 0.386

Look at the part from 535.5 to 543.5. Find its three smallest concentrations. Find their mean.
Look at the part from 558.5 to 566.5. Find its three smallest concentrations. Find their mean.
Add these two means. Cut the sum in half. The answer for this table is 6.39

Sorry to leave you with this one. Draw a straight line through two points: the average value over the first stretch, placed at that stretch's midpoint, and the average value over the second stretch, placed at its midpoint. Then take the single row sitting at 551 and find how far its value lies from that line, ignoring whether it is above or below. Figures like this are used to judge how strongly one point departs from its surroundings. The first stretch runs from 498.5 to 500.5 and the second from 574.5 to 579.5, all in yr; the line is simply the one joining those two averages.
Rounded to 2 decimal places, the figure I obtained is 0.16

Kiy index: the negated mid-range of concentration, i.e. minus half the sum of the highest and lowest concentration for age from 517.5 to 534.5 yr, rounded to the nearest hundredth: -6.52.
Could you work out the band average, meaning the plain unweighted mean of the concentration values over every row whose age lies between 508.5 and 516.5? 6.41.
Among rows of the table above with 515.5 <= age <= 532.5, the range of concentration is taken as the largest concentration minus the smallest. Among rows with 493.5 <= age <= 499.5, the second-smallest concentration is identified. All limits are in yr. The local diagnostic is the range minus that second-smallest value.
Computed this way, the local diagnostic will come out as -5.81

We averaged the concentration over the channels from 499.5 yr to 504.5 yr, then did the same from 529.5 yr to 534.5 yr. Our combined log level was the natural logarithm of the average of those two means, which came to 1.84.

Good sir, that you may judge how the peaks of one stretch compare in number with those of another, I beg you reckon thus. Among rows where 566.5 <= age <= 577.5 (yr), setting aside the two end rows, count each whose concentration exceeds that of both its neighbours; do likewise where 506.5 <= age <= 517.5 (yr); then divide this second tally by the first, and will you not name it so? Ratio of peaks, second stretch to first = 1.3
